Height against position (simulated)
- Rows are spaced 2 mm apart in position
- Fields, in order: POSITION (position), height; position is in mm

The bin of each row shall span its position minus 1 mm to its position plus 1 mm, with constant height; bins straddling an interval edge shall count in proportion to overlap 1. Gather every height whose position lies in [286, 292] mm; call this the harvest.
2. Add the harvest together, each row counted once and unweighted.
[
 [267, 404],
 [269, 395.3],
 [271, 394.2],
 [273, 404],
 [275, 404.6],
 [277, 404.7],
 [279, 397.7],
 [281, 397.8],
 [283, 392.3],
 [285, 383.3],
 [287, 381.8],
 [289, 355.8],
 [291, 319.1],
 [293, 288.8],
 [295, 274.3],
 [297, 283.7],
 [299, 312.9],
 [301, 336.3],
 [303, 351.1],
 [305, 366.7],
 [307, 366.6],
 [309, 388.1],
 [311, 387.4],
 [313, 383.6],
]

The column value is 1057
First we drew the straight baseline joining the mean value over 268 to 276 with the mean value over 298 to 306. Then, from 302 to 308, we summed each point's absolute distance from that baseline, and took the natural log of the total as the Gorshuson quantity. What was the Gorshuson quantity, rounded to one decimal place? 4.3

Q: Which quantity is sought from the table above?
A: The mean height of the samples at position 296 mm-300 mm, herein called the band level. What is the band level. 298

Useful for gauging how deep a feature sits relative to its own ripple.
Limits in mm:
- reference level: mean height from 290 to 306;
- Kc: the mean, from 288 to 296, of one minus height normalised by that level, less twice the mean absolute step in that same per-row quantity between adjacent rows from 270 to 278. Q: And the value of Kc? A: 0.000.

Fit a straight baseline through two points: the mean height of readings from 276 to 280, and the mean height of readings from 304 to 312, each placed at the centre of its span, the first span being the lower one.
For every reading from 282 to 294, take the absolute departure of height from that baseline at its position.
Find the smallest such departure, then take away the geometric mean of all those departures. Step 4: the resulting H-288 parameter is -19.2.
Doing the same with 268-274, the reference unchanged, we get -4.6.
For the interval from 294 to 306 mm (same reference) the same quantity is -36.7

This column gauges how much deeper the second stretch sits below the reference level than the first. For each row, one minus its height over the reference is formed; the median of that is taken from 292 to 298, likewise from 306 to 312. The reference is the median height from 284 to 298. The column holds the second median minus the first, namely -0.32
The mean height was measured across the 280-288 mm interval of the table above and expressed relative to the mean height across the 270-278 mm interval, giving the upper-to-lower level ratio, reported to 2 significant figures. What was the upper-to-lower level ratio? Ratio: 0.97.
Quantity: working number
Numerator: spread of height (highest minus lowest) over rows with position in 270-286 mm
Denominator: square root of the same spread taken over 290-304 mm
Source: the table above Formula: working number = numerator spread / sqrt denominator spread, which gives 2.4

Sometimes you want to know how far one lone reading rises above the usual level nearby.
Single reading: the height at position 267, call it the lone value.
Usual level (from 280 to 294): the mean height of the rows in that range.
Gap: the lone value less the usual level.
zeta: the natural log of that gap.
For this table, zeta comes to 3.79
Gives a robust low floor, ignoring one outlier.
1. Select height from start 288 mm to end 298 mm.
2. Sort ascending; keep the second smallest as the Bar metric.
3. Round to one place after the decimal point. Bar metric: 283.7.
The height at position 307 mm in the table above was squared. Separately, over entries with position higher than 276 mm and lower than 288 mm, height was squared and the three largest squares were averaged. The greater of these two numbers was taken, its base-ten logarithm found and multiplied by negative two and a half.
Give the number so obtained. -13.01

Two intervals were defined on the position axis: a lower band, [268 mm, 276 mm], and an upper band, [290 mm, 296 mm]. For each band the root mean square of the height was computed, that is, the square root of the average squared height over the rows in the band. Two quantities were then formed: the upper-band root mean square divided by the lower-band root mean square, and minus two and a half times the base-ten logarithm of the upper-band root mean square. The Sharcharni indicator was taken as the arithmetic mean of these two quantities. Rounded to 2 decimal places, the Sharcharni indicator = -2.72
